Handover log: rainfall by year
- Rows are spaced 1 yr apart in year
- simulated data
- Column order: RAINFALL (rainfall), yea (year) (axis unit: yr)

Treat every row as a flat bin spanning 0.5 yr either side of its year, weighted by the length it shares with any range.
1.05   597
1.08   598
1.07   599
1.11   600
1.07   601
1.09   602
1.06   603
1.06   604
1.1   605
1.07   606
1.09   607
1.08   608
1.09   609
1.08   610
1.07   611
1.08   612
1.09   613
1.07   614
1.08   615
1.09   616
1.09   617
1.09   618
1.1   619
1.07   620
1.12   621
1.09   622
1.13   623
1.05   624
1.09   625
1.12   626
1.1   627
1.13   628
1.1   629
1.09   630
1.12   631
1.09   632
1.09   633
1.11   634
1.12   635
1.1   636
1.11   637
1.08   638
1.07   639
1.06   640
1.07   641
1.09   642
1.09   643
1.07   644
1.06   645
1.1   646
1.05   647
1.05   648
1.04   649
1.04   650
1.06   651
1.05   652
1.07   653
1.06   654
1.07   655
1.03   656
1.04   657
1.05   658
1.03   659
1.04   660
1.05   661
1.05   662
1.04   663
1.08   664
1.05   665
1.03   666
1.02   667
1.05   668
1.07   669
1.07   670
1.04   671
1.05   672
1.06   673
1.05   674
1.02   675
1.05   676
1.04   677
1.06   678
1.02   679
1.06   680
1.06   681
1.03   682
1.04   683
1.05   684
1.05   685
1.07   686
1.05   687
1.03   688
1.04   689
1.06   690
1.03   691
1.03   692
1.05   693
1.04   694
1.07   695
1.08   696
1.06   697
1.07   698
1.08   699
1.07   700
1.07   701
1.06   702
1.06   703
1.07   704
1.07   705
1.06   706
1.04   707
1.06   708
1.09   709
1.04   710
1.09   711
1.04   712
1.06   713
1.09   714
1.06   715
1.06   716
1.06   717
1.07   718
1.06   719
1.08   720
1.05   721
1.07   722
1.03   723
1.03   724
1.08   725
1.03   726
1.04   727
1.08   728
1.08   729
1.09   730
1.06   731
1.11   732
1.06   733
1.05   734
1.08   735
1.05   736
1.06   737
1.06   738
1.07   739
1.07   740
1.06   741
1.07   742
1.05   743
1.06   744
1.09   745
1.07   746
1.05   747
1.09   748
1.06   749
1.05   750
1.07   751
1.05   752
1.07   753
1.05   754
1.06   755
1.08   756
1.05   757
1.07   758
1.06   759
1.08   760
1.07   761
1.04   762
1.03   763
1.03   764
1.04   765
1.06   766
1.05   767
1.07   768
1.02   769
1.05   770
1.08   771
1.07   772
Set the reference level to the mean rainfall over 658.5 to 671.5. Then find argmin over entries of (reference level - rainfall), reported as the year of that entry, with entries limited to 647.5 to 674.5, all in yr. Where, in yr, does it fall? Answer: 664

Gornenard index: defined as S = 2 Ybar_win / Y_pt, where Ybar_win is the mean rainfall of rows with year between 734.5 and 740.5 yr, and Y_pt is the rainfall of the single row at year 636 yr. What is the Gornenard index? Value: 1.94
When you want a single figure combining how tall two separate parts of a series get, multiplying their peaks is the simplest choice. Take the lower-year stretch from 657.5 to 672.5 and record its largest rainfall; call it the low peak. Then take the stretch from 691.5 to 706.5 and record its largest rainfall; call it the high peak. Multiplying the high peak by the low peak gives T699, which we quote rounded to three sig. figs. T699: 1.17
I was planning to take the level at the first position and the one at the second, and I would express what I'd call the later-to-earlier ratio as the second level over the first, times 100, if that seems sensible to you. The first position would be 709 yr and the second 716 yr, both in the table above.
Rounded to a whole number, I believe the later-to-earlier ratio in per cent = 97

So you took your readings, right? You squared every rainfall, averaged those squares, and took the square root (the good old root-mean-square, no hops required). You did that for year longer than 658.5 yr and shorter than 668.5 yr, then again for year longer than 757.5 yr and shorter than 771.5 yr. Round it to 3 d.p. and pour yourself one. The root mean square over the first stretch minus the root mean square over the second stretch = -0.010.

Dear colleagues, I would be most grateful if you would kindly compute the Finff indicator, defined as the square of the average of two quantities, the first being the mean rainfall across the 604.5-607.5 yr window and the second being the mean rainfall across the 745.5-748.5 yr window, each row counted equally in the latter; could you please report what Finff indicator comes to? 1.16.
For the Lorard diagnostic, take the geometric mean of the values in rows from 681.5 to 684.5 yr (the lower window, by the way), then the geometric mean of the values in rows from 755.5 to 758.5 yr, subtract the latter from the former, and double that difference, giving -0.053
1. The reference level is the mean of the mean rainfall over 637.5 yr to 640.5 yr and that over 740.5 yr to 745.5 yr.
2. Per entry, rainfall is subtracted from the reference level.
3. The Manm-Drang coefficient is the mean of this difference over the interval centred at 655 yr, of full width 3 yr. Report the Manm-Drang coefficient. 0.015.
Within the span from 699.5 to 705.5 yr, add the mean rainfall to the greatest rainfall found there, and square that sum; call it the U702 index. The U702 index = 4.57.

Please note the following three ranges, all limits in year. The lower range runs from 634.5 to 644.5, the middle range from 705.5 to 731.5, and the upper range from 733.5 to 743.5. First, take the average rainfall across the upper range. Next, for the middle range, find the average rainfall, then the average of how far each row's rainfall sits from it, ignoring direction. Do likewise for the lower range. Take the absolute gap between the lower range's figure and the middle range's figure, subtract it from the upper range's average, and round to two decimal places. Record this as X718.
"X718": 1.06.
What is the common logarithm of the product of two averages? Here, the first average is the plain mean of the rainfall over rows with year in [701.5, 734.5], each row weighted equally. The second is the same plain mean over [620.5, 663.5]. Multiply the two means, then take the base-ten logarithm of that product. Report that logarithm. 0.058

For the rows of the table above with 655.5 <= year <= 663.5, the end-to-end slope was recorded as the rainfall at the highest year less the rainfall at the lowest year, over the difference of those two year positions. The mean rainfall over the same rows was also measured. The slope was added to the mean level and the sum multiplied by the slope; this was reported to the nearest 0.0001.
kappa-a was 0.0015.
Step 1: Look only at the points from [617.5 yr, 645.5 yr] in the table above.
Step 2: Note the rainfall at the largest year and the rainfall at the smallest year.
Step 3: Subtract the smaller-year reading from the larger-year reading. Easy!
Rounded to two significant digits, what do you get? -0.030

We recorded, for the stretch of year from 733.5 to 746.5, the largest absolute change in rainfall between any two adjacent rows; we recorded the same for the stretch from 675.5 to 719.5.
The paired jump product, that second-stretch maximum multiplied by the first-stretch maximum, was 0.0015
